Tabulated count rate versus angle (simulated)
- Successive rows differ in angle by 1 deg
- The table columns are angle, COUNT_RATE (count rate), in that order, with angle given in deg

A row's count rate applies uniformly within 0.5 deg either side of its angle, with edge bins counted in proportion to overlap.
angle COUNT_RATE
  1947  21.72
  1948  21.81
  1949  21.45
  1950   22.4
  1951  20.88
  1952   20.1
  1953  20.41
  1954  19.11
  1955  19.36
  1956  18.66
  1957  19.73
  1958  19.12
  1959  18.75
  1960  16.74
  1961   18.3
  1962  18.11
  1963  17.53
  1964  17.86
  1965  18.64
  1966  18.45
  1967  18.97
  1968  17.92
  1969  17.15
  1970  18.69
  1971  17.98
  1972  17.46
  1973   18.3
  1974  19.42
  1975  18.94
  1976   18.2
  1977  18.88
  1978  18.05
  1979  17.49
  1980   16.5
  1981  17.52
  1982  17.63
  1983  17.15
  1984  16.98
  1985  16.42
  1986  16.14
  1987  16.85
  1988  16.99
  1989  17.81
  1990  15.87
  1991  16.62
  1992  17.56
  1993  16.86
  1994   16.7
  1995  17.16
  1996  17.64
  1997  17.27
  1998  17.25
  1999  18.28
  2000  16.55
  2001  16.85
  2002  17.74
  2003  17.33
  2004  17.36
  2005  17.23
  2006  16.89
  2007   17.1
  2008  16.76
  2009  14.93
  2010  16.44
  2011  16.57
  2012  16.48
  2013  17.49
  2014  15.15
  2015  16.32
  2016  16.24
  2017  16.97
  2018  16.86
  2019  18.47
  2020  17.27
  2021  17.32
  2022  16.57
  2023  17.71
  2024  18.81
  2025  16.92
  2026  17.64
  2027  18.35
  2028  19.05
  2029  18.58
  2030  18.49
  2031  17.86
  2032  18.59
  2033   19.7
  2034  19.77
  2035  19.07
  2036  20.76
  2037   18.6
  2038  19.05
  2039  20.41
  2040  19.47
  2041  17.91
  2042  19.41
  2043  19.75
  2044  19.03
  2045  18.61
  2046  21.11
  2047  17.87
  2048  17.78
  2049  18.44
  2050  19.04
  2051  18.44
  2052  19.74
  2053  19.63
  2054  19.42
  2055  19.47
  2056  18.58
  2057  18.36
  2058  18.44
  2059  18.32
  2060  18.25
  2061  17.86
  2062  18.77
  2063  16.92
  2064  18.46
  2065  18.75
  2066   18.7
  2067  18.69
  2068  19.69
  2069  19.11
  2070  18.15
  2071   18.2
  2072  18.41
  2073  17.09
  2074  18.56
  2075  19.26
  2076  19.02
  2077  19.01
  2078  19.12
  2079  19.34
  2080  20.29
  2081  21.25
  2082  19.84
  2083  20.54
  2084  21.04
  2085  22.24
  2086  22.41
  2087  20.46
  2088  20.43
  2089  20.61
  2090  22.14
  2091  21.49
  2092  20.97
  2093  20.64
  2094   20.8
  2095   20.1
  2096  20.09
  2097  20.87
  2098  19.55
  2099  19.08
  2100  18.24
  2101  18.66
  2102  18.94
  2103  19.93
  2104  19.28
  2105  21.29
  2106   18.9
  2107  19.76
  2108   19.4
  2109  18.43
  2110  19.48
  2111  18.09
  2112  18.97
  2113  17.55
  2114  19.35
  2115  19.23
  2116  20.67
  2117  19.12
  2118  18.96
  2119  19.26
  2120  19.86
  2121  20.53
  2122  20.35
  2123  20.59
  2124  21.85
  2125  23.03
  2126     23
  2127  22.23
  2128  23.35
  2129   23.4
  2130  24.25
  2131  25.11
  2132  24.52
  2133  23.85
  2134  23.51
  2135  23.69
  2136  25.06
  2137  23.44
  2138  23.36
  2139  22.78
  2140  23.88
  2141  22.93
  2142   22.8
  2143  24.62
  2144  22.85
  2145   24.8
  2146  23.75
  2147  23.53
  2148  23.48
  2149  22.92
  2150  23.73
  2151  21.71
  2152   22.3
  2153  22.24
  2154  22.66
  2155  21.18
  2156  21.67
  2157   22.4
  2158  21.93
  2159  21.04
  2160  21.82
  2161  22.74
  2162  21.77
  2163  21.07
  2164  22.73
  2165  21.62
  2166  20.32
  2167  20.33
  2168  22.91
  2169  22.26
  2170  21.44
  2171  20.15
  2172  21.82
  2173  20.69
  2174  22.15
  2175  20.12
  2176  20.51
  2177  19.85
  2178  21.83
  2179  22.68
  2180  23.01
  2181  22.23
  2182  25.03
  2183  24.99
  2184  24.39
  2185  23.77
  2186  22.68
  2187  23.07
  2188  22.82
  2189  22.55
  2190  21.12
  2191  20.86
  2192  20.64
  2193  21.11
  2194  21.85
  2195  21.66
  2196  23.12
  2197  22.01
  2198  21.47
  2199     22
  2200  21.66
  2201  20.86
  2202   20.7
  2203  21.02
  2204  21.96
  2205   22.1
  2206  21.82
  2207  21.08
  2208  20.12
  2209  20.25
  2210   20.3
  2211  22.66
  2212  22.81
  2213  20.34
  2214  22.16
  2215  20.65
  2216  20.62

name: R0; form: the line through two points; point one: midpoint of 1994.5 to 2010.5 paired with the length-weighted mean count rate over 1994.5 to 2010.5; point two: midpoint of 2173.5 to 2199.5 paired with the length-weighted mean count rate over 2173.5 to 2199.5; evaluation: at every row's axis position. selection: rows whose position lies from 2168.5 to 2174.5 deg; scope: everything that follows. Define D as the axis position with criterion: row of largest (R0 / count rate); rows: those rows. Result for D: 2171 deg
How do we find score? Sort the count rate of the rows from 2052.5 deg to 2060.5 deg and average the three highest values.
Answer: 19.5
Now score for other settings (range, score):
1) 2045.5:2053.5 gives 20.2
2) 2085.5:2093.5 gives 22.0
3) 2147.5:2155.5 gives 23.4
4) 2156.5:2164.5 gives 22.6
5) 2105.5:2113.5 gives 19.5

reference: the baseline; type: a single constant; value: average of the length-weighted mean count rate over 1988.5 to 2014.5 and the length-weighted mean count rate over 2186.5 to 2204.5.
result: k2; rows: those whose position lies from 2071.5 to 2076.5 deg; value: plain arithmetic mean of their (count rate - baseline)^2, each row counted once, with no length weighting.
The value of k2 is 1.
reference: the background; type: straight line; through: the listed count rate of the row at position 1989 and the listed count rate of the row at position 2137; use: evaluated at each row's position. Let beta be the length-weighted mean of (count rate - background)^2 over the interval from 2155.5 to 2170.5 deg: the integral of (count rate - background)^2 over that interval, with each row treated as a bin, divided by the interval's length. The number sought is 8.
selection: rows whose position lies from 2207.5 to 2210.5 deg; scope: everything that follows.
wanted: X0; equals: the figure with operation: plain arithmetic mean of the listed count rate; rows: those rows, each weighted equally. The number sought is 20.2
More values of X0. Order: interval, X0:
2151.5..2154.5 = 22.4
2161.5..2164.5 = 21.9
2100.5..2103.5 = 19.2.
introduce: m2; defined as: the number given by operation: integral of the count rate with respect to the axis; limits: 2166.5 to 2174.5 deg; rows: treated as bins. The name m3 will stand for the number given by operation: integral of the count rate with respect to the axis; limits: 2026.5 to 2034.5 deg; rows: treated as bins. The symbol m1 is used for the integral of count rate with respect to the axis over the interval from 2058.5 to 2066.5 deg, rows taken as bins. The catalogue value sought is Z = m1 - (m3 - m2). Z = 167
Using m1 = 146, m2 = 172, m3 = 150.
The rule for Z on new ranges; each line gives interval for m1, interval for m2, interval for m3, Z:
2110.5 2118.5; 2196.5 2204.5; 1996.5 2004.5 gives 185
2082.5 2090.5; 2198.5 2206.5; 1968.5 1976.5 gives 196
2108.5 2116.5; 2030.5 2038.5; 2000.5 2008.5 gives 168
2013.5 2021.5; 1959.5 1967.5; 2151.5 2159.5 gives 104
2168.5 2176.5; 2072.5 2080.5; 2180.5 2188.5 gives 132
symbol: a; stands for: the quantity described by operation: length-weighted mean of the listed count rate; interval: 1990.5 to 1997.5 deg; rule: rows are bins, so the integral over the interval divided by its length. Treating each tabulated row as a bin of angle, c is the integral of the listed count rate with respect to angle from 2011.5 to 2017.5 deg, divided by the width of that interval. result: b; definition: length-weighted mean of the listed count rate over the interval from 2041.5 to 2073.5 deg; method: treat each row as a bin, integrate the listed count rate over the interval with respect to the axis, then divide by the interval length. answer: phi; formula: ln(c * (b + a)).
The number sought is 6.38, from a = 17.1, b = 18.7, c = 16.4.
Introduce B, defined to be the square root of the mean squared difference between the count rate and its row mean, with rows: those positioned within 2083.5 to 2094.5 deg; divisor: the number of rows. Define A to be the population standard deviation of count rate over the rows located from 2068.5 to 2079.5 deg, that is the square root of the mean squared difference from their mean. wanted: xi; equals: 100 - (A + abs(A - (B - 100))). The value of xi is -0.57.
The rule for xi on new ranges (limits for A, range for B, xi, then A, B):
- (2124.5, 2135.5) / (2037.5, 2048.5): -0.50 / 0.76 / 1.01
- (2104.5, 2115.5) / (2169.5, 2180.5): -0.81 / 0.93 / 1.04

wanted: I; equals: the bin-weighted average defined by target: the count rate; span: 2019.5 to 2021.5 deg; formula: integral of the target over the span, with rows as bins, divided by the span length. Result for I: 17.3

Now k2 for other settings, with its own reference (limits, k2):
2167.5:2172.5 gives 7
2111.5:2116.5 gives 1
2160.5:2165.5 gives 8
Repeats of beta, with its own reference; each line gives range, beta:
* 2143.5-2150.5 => 0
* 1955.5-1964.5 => 3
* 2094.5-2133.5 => 7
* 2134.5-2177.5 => 6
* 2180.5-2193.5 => 9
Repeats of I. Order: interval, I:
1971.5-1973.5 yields 17.9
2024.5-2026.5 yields 17.3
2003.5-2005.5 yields 17.3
